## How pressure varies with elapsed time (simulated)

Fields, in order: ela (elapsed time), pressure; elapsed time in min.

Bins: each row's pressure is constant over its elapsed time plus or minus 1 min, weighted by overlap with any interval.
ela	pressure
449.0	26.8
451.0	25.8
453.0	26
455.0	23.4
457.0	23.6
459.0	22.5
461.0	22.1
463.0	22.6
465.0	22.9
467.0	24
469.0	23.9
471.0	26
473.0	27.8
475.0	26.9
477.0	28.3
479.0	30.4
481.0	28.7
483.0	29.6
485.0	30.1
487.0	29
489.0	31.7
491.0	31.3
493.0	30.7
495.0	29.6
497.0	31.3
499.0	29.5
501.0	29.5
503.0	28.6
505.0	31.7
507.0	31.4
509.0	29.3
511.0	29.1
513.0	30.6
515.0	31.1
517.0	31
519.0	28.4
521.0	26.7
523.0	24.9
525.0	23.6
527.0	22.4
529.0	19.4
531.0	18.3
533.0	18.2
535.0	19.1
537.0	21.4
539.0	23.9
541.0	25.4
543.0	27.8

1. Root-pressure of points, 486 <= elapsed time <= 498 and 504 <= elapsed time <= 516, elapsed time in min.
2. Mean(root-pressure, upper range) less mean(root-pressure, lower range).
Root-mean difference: 0.0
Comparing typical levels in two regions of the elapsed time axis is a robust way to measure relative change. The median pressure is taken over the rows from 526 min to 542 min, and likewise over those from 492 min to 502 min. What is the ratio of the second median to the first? 1.45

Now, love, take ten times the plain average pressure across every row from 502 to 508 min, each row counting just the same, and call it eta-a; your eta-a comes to 306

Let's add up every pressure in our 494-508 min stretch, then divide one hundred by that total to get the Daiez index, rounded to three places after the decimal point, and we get 0.473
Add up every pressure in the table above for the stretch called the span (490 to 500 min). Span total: 152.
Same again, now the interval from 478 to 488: 148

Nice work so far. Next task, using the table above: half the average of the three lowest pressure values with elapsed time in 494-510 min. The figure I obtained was 14.6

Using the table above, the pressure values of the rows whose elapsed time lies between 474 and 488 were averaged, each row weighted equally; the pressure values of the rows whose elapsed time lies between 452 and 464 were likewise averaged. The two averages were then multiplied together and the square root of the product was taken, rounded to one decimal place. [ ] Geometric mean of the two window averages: 26.0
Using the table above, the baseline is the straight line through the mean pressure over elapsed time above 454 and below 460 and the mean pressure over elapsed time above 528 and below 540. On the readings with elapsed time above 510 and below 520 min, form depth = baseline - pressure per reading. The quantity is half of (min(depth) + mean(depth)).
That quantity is -10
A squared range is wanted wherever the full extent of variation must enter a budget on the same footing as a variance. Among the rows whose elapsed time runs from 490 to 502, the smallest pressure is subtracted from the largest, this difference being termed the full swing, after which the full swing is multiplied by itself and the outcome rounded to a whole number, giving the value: 3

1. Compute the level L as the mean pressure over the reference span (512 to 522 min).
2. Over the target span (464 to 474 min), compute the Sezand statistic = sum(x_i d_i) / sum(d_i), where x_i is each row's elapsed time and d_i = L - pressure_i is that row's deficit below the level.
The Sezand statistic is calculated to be 468.0 min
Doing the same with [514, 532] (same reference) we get 528.0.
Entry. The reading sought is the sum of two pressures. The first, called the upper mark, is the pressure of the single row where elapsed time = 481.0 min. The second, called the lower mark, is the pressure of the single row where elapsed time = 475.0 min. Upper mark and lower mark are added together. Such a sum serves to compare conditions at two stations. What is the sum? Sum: 56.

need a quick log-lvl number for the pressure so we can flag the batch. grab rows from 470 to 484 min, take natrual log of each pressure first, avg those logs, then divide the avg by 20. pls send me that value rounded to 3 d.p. 0.167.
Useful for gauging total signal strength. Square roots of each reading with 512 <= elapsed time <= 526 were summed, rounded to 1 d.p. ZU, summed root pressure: 37.0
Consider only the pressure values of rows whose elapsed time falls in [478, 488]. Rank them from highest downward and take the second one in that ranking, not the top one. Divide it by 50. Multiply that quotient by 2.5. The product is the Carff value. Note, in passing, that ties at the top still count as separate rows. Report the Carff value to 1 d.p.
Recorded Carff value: 1.5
